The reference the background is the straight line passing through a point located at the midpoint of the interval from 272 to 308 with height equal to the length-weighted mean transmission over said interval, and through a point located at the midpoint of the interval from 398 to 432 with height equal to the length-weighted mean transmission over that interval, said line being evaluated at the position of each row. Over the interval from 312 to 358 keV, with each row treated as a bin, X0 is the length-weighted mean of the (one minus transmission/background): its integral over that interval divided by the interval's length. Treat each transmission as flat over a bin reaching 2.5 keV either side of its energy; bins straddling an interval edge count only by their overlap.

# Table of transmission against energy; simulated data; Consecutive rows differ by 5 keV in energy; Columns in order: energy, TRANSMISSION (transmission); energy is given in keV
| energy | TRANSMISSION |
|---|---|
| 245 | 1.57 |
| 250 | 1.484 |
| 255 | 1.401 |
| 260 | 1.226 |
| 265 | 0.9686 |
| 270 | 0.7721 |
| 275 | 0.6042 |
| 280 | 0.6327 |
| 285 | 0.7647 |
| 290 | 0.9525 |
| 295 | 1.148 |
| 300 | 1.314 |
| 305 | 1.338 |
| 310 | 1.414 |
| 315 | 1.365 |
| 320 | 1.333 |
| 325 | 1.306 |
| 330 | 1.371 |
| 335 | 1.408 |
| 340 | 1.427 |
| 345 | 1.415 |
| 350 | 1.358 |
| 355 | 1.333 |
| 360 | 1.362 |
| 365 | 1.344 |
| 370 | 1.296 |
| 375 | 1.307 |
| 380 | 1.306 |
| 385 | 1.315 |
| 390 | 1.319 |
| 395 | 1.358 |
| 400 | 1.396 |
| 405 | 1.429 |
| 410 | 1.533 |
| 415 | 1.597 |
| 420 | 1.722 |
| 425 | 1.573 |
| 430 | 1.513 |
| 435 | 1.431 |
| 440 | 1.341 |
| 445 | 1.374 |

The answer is -0.17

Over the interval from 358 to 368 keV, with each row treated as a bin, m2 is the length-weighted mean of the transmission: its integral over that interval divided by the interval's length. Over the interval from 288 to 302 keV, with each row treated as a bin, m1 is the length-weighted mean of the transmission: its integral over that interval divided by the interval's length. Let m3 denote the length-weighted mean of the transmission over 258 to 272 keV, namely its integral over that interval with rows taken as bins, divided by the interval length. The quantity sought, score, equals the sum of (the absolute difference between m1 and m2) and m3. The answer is 1.20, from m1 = 1.14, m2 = 1.35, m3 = 0.99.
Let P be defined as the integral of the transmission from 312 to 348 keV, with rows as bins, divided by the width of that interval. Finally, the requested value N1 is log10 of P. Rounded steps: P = 1.38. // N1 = 0.138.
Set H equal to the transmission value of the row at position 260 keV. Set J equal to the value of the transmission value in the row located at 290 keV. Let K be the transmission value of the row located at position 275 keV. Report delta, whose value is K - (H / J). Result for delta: -0.7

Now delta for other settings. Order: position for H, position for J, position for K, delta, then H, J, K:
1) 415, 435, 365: 0.2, 1.597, 1.431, 1.344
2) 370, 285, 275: -1.1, 1.296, 0.7647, 0.6042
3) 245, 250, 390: 0.3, 1.57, 1.484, 1.319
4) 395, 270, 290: -0.8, 1.358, 0.7721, 0.9525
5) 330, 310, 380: 0.3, 1.371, 1.414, 1.306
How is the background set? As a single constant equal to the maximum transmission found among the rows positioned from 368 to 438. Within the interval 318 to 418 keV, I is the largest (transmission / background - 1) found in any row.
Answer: -0.073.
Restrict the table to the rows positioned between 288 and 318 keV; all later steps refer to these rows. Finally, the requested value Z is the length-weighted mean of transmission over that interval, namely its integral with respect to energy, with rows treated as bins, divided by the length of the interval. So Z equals 1.26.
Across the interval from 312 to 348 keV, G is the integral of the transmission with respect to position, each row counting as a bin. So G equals 49.5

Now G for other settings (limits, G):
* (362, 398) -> 47.6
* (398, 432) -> 52.4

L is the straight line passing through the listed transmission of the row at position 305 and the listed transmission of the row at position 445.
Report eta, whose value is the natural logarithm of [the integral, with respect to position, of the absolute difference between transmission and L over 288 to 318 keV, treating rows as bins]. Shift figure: 1.2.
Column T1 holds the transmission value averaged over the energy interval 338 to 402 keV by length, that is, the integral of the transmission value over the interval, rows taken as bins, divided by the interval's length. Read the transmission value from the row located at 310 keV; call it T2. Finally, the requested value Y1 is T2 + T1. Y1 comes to 2.76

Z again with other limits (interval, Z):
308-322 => 1.37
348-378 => 1.33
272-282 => 0.63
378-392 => 1.31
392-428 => 1.51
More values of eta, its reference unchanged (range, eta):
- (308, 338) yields 0.2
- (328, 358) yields 0.3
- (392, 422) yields 1.4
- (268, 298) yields 2.7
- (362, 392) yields 0.2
